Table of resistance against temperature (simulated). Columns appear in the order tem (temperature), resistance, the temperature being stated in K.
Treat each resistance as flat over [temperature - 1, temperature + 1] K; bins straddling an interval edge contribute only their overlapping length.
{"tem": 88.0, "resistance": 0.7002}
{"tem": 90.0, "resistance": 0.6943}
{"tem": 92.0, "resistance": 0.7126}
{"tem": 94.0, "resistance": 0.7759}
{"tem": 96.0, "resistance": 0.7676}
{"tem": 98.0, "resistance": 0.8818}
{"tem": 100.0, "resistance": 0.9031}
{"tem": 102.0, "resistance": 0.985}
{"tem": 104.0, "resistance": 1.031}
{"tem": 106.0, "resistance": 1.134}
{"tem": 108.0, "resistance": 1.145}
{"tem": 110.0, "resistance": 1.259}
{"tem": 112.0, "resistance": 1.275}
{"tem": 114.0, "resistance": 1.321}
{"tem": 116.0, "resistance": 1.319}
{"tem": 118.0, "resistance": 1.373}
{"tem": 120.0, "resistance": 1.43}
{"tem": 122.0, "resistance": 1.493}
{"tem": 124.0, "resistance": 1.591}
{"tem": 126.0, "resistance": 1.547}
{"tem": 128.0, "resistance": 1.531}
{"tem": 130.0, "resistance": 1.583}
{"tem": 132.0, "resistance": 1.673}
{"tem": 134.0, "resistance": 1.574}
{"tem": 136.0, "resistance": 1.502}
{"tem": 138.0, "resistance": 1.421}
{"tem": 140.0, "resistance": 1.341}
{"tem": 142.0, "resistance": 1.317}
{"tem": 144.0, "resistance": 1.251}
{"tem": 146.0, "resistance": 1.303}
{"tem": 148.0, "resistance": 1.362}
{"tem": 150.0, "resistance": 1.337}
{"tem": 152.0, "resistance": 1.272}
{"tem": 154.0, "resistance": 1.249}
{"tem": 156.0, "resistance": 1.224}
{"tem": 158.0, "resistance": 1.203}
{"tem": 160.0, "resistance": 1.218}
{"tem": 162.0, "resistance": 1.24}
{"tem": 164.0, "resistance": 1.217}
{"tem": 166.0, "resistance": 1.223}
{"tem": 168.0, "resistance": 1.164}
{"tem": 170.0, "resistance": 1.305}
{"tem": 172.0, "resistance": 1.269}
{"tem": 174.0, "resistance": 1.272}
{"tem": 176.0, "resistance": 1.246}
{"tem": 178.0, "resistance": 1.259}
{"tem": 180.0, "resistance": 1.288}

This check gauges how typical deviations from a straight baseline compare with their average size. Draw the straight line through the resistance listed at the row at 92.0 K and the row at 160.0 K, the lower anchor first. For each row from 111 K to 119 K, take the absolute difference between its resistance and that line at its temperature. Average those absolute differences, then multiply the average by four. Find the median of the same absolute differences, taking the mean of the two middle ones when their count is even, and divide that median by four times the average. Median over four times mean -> 0.249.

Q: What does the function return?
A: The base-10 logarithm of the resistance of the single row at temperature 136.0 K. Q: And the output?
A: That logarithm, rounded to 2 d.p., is 0.18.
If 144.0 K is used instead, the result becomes 0.10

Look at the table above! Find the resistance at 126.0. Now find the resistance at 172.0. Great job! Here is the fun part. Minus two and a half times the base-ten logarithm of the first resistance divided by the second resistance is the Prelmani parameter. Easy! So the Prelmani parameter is -0.22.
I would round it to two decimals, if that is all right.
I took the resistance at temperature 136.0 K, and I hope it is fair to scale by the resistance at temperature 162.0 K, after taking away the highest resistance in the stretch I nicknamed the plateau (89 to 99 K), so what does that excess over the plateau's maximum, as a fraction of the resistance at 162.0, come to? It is 0.50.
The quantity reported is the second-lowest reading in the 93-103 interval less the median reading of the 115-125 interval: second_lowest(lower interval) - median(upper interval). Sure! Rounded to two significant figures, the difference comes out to -0.65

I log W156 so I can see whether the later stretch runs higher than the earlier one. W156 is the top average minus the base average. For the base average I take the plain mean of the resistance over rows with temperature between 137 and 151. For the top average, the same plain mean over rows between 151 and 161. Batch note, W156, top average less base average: -0.10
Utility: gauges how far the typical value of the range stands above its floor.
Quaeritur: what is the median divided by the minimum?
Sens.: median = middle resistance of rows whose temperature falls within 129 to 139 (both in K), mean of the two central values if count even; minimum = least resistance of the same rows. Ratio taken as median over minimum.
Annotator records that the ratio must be 1.11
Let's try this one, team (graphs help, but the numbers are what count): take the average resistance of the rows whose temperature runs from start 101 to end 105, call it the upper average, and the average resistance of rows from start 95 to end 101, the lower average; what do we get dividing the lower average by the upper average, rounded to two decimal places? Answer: 0.84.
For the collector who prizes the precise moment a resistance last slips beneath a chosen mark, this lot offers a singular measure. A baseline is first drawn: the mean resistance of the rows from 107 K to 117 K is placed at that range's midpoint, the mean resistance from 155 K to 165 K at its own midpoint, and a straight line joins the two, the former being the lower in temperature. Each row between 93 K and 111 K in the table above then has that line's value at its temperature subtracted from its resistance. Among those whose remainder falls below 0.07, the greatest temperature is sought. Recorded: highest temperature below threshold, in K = 110.0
